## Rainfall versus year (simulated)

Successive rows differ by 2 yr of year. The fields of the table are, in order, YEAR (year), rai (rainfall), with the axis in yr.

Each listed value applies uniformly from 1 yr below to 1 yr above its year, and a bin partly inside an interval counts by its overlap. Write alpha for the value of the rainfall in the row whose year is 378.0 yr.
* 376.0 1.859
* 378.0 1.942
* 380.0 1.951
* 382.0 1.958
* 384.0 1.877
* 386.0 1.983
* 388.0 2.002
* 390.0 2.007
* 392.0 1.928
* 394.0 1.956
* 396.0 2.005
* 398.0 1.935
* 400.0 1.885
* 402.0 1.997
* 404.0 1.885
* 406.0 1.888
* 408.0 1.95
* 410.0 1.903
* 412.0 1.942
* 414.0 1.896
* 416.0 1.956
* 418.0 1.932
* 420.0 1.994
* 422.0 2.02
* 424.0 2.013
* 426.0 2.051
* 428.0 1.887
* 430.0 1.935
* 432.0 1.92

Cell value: 1.942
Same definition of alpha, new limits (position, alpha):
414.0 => 1.896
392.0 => 1.928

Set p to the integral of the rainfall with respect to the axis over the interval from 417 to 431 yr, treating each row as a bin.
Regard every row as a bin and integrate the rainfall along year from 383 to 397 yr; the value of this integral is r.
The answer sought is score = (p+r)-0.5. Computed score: 54.68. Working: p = 27.66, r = 27.5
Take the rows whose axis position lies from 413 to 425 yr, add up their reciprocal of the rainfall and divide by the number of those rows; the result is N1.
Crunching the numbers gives 0.508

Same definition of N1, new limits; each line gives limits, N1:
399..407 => 0.523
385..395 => 0.506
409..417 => 0.520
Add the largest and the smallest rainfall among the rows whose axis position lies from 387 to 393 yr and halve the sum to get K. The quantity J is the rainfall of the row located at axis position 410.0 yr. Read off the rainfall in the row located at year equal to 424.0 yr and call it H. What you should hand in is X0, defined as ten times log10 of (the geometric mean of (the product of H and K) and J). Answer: 4.39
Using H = 2.013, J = 1.903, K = 1.97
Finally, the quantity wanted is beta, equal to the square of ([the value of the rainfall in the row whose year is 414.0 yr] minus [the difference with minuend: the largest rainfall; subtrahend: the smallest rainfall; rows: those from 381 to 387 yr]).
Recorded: 3.2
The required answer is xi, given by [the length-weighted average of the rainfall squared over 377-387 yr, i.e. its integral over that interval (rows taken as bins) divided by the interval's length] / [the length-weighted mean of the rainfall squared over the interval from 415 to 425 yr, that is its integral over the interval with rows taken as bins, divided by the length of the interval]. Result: 0.96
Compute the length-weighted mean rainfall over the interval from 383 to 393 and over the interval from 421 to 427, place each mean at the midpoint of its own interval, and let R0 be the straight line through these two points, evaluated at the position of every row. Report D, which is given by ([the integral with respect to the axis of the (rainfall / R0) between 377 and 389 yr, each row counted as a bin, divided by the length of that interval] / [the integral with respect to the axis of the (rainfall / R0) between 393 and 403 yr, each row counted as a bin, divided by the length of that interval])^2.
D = 1.03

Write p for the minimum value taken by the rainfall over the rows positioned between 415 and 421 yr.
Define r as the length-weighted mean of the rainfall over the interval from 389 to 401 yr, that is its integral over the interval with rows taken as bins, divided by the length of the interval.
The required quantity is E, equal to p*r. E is 3.77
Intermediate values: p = 1.932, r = 1.95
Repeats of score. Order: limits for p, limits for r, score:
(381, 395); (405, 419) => 53.86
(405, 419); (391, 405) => 53.62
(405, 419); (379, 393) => 53.85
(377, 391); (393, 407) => 54.04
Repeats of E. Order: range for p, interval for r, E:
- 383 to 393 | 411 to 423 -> 3.67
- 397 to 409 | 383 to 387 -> 3.64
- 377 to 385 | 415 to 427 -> 3.74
